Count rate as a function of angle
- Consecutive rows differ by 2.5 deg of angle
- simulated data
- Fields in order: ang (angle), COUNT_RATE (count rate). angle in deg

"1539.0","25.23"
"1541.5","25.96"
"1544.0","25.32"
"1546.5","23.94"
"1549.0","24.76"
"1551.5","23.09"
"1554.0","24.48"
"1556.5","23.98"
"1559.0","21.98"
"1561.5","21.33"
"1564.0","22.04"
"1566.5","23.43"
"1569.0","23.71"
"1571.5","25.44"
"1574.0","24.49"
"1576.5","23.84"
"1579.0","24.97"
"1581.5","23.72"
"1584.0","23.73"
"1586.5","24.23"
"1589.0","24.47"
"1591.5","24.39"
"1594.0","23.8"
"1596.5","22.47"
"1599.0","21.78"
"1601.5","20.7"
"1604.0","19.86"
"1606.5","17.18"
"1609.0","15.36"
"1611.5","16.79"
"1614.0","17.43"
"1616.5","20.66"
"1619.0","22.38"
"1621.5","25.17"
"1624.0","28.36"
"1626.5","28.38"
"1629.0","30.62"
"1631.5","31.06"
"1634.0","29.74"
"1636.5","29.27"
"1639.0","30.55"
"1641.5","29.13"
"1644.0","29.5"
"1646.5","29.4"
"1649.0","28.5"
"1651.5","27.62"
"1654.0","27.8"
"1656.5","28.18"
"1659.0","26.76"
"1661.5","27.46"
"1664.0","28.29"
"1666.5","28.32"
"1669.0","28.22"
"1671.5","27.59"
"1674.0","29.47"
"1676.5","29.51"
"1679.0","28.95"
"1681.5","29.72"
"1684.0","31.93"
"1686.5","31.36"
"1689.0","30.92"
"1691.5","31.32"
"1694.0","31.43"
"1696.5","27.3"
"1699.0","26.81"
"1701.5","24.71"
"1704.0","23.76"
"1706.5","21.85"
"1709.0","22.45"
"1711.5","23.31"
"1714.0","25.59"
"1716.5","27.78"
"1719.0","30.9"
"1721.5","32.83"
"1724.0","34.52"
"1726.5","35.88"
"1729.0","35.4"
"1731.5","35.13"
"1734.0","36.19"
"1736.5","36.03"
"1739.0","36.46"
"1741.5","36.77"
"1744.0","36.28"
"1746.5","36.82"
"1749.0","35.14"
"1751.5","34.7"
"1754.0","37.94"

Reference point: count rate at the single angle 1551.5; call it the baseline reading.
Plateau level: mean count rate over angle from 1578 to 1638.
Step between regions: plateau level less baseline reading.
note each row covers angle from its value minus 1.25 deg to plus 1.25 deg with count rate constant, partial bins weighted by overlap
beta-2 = 1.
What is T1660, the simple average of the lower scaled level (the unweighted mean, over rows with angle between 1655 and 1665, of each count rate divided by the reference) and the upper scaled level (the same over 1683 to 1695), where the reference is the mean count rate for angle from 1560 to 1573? 1.27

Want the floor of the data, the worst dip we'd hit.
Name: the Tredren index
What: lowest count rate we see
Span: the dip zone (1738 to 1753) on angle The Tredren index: 34.7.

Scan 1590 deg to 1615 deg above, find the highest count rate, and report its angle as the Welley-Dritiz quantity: 1591.5 deg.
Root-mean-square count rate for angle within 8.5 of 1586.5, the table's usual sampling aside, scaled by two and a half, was 60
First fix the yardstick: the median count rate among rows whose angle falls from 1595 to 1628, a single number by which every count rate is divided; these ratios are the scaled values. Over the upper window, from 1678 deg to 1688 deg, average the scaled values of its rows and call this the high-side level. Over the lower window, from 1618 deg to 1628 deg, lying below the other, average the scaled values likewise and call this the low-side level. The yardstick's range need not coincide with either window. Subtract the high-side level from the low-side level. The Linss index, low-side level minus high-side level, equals -0.21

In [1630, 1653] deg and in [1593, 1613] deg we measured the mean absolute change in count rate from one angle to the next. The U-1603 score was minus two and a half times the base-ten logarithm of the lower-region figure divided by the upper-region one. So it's -0.6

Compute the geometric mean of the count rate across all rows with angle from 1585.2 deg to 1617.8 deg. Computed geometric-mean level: 20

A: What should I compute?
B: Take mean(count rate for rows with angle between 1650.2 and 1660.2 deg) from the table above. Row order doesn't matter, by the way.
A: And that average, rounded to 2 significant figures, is 28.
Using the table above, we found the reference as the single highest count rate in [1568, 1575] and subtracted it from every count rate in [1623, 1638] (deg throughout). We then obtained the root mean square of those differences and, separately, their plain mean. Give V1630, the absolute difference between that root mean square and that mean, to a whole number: 0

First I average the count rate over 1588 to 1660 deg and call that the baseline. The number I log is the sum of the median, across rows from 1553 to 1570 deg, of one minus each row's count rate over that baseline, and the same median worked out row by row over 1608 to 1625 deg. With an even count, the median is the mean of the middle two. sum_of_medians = 0.2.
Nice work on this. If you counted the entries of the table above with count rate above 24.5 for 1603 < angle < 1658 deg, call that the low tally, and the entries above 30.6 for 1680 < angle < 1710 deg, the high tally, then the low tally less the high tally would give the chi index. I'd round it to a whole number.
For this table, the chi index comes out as 10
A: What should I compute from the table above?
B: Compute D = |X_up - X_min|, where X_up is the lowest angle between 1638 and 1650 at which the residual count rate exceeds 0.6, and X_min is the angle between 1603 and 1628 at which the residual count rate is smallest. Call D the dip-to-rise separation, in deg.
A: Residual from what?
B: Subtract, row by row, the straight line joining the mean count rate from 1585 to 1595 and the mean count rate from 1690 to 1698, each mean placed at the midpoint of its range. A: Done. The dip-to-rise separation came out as 30.0 deg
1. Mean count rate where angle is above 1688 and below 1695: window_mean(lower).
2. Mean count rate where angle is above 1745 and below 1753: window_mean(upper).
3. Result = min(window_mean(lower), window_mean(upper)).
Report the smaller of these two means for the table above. 31.2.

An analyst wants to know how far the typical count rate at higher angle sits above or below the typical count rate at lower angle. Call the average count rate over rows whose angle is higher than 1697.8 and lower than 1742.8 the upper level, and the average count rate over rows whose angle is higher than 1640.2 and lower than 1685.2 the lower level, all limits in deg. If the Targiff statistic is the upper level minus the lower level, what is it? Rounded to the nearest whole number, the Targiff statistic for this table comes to 2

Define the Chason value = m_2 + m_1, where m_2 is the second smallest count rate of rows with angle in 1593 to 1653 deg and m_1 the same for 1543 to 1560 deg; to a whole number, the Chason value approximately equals 40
